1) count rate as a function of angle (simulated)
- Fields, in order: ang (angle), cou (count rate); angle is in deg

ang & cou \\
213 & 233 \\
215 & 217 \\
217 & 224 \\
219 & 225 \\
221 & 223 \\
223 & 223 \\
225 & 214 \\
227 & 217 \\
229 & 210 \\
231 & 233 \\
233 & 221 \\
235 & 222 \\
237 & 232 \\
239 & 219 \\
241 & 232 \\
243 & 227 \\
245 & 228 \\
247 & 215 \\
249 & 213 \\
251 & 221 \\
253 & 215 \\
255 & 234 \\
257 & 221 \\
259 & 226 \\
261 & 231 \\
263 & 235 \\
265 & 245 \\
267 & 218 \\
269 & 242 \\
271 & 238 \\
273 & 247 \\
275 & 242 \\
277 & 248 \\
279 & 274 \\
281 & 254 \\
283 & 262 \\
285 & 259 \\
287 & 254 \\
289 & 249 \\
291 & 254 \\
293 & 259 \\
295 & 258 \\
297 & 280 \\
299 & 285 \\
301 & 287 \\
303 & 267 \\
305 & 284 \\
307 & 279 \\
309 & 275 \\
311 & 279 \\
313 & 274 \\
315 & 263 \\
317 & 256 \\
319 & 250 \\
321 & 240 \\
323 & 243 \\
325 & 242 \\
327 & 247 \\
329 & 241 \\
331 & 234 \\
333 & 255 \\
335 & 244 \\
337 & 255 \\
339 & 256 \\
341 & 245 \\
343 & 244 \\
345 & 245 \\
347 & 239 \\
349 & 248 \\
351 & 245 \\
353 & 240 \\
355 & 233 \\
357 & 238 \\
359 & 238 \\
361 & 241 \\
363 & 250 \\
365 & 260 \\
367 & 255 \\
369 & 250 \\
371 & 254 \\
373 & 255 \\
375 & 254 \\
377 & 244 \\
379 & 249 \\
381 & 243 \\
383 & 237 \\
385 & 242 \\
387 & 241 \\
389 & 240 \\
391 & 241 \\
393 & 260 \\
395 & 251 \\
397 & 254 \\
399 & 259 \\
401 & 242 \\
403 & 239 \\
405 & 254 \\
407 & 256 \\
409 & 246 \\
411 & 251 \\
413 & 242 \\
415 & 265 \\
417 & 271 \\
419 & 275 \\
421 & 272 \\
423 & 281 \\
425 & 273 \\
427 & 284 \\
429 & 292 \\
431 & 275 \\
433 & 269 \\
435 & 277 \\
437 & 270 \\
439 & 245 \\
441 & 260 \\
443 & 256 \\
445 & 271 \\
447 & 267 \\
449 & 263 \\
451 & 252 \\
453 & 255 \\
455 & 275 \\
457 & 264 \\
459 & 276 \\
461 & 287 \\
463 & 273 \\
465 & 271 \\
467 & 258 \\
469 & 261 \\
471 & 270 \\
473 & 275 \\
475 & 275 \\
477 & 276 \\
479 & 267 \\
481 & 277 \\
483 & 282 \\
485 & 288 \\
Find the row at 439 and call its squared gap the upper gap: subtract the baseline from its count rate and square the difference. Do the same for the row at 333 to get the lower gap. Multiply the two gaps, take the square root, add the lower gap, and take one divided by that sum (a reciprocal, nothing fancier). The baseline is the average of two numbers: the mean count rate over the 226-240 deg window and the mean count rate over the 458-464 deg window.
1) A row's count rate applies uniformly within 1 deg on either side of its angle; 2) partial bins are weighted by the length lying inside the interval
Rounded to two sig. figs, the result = 0.021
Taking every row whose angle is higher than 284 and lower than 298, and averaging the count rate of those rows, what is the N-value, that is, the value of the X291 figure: 259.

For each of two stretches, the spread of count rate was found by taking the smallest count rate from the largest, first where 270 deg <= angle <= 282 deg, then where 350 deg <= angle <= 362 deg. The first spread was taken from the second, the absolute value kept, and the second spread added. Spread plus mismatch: 36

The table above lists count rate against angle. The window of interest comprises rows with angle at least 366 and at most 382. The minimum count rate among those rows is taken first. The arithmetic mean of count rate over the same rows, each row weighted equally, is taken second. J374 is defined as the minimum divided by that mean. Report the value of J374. 0.970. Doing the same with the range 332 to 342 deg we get 0.972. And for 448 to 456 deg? 0.965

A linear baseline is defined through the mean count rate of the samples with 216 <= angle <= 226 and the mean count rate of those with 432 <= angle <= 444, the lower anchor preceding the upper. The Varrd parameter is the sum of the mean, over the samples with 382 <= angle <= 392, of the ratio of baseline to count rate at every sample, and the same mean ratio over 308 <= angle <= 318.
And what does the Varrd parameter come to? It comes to 1.94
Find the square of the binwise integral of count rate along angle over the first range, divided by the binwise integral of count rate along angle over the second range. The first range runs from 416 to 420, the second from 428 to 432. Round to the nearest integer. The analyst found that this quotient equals 1052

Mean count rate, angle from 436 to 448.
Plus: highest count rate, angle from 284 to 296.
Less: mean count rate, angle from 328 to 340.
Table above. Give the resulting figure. 273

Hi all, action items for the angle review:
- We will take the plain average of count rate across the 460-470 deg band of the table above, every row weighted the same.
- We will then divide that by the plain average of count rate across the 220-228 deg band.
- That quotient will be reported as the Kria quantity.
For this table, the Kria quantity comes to 1.23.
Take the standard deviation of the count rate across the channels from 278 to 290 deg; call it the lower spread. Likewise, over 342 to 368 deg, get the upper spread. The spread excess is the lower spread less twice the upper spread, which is -6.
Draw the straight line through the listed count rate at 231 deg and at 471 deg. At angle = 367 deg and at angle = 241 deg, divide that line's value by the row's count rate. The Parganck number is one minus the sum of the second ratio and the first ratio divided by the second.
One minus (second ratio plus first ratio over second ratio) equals -1.00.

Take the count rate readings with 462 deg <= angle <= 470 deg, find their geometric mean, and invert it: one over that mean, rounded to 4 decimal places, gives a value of 0.0038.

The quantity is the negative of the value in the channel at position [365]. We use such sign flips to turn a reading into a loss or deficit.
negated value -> -260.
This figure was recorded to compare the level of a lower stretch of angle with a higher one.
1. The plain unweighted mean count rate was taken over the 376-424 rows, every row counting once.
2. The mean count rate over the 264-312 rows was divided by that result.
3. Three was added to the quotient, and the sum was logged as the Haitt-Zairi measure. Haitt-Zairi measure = 4.03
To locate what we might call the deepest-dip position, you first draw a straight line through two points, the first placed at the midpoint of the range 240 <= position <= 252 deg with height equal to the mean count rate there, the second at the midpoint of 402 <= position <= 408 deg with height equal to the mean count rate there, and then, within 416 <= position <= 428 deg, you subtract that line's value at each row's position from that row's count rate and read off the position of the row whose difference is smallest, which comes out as 417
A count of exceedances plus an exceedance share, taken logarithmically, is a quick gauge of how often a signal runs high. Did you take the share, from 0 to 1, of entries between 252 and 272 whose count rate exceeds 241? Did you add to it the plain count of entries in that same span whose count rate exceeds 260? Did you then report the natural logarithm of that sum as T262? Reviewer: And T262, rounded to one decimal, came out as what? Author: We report -1.6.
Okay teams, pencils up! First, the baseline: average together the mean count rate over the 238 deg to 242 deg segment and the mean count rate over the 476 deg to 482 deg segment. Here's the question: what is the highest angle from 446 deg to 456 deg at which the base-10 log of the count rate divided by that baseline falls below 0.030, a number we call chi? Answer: 453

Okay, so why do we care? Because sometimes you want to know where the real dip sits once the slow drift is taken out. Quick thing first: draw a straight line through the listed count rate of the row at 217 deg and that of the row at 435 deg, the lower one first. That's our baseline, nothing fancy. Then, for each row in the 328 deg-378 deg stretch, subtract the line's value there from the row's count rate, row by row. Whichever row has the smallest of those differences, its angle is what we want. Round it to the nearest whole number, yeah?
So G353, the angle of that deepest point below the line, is 355 deg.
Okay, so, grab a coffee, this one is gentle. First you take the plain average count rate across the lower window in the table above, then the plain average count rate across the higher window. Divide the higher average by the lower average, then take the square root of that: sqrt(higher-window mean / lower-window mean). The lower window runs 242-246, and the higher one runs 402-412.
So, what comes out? 1.05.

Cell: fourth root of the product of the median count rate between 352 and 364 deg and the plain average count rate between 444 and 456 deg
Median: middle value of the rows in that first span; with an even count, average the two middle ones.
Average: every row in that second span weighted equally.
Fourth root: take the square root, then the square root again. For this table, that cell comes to 15.8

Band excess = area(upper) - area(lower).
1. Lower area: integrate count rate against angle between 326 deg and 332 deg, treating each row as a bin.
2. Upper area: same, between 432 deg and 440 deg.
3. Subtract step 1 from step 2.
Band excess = 678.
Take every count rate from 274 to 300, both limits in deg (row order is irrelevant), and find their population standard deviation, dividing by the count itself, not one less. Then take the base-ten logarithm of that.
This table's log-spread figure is 1.09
